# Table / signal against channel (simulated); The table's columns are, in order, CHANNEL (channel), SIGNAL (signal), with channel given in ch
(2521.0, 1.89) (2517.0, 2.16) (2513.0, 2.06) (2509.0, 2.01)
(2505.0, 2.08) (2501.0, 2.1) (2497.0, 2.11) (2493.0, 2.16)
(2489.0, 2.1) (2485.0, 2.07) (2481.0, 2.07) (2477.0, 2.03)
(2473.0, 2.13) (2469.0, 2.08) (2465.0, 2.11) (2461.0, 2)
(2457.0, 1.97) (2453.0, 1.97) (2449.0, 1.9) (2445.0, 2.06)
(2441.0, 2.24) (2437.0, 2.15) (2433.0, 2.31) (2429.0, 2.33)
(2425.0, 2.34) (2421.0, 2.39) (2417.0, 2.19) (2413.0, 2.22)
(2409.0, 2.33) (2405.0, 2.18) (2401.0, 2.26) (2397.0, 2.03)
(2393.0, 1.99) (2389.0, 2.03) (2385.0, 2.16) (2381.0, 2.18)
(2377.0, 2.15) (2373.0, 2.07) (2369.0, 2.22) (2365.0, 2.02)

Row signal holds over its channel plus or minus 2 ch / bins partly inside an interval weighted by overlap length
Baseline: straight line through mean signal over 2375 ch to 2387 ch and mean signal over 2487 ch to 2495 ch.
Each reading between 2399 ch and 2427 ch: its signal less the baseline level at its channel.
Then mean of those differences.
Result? 0.12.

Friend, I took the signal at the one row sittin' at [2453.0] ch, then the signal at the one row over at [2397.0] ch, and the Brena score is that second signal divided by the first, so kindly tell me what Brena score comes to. 1.03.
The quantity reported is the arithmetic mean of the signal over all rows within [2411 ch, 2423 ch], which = 2.27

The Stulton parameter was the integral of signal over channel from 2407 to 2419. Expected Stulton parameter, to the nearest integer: 27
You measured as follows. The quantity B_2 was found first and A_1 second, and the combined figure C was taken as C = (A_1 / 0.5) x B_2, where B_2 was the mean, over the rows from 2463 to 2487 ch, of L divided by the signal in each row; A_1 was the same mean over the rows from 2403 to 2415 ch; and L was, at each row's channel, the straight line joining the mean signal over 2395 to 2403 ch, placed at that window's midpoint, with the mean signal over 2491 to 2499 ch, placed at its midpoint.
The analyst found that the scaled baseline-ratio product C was 1.96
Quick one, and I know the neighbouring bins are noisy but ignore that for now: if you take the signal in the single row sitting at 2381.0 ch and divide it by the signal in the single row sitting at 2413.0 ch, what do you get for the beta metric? 0.98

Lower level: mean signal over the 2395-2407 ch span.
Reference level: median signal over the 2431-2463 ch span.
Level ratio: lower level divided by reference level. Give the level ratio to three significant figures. 1.06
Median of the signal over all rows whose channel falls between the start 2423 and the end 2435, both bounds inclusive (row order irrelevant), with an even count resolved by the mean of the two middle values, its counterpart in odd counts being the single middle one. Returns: 2.33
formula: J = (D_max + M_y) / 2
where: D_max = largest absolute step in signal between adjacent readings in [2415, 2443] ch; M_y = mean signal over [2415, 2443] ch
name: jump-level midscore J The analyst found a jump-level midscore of 1.24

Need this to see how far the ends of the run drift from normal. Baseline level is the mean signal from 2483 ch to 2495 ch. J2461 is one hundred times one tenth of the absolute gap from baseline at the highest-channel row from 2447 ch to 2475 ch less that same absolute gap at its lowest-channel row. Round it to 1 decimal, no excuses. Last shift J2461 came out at -1.9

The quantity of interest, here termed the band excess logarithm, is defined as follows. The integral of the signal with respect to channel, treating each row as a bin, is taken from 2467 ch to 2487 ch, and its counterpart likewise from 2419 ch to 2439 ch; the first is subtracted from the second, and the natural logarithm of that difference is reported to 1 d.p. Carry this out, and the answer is 1.5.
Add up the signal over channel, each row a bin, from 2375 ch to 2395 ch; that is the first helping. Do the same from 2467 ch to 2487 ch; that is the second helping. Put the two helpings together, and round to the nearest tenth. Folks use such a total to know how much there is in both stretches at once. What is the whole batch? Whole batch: 83.6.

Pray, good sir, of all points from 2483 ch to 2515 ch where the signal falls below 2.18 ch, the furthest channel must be 2513.0 ch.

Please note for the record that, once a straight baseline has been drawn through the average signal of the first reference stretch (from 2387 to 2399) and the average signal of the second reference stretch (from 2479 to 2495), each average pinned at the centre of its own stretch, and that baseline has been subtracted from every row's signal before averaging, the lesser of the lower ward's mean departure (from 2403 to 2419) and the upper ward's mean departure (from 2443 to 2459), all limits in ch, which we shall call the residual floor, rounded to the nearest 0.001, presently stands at -0.093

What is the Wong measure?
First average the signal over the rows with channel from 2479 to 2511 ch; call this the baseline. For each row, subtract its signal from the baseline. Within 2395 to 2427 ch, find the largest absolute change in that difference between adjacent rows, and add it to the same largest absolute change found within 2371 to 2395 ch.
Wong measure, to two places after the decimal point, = 0.36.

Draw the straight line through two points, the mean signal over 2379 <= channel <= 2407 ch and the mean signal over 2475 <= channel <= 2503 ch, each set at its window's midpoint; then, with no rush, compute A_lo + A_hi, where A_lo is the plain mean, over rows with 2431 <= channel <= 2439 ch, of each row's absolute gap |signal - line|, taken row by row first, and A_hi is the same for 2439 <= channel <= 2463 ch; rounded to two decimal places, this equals 0.25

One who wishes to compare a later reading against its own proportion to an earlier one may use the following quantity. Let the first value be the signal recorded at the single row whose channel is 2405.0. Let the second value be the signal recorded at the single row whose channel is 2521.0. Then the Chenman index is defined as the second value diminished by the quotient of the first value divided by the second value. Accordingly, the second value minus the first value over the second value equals 0.74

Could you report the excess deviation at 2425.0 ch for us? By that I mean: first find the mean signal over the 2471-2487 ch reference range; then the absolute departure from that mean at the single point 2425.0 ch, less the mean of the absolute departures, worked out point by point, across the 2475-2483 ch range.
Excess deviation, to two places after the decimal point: 0.24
